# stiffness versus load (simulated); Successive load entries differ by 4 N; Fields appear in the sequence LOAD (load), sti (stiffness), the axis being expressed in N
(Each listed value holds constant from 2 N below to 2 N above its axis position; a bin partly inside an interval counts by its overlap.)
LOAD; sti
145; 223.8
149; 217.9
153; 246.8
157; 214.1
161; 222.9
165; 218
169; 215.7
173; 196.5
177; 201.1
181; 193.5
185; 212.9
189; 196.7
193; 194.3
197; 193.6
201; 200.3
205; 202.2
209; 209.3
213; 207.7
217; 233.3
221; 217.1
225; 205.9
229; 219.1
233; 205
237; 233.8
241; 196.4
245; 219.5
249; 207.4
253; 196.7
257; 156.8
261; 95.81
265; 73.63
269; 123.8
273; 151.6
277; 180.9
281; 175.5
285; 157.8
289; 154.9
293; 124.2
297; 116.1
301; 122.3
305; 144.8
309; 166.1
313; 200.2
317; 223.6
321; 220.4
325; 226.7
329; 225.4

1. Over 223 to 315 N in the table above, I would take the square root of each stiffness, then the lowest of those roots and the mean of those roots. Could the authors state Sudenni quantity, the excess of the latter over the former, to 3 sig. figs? 4.21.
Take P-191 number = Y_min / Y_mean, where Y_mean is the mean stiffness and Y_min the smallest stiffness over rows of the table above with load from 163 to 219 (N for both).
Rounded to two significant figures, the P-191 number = 0.94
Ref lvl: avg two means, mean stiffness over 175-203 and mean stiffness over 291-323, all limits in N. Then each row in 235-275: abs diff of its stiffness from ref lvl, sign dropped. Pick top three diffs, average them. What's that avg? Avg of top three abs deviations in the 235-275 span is 84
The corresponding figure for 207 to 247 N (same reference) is 47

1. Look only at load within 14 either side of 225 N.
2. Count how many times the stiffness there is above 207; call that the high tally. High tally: 5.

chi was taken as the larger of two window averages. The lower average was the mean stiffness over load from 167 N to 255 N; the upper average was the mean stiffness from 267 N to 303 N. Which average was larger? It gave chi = 207.2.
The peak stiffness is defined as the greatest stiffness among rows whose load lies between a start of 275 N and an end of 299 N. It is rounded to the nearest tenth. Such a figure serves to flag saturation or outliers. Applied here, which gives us 180.9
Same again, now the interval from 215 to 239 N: 233.8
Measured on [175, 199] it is 212.9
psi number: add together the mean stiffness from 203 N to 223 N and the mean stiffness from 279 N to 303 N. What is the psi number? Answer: 356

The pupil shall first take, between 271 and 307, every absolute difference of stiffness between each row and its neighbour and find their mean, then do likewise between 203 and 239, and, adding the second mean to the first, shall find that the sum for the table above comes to 30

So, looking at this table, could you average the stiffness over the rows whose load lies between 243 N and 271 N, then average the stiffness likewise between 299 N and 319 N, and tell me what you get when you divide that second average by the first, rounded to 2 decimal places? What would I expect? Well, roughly 1.12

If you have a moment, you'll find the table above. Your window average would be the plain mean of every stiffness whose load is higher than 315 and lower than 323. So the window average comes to 222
